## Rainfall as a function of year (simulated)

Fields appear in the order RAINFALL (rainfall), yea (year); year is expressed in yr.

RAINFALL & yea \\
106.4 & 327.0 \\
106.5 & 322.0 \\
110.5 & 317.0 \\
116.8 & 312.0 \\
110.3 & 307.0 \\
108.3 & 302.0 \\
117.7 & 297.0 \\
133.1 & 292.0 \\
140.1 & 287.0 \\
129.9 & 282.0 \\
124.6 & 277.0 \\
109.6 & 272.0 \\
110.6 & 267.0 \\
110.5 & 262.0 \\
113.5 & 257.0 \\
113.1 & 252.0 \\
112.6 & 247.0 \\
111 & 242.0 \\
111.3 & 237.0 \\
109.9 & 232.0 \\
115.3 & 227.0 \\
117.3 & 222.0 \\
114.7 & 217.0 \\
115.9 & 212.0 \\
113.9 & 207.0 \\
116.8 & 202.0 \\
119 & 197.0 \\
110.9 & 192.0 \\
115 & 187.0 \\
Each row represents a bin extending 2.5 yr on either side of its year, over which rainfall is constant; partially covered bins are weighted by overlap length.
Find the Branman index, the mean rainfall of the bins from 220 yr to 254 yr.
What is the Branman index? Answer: 112.9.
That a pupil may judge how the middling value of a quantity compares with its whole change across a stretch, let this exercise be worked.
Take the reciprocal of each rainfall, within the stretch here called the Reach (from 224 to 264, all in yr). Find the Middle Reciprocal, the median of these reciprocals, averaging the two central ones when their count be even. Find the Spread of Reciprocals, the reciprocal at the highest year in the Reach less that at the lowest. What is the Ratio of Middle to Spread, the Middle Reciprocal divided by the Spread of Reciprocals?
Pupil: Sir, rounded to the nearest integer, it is 24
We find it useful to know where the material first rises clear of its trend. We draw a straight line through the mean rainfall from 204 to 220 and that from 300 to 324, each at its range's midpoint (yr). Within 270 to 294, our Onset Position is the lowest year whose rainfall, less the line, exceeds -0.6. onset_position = 277.0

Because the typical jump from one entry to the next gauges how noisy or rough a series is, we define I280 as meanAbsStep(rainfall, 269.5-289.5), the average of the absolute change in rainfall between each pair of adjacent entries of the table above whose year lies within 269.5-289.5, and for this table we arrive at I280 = 10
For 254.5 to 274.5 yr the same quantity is 1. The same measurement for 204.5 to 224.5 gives 2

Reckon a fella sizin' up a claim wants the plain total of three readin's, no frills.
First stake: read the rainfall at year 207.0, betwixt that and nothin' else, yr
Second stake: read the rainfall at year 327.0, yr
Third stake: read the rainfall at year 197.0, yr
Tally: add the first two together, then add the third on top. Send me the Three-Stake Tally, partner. 339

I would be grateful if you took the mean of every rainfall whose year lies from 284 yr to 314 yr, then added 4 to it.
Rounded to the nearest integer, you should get 125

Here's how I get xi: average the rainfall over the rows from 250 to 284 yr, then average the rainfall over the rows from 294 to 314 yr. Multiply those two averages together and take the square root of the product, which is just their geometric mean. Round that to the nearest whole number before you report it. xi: 115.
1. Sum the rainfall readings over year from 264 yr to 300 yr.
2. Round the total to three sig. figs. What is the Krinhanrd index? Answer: 866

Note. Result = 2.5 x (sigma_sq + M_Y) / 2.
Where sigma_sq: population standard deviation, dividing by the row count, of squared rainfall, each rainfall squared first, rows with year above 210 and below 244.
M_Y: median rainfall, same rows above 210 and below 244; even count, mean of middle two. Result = 893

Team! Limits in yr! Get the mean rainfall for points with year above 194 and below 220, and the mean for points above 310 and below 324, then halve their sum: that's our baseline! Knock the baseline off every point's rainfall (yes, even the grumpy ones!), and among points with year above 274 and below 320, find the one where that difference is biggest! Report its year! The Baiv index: 287.0 yr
